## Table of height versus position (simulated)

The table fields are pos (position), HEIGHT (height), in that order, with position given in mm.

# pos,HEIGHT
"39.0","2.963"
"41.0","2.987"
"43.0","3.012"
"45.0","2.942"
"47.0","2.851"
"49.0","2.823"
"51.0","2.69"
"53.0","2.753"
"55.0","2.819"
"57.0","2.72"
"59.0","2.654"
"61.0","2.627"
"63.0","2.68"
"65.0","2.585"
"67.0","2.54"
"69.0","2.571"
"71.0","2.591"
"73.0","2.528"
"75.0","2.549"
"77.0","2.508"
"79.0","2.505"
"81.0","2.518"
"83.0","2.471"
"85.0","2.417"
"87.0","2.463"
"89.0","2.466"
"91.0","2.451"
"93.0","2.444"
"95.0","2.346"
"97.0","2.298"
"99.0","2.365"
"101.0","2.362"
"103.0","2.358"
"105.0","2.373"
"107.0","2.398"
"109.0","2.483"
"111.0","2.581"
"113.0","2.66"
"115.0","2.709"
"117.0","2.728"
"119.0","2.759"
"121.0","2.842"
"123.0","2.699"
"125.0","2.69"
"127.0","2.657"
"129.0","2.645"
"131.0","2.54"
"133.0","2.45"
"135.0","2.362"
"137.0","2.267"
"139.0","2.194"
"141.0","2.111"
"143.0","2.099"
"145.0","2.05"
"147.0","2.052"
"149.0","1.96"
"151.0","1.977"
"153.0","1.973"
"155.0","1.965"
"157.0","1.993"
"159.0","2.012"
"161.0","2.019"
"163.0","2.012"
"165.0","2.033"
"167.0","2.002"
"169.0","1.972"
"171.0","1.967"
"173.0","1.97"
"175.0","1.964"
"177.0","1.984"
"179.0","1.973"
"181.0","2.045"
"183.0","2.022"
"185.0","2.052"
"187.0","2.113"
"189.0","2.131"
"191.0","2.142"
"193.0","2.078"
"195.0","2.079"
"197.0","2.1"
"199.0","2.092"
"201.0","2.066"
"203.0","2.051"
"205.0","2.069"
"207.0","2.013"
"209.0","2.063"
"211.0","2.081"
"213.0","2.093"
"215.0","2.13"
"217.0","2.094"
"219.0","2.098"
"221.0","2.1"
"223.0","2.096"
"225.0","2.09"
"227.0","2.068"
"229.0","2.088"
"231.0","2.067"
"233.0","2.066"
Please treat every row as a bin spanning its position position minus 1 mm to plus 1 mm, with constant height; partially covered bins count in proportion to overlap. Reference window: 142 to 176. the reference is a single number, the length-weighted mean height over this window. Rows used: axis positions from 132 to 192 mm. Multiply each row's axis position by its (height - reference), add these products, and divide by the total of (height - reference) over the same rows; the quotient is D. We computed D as 147.0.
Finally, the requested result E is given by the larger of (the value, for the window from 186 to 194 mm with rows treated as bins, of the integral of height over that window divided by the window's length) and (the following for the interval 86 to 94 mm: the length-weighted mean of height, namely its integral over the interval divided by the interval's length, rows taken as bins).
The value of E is 2.5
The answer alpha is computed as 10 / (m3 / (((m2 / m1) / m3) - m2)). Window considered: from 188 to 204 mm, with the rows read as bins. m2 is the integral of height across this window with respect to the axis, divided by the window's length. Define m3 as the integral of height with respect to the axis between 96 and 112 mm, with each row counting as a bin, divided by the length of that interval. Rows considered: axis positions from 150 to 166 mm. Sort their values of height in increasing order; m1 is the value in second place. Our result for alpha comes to -6.9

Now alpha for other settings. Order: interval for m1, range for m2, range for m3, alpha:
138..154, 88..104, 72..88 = -7.6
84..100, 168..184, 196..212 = -7.6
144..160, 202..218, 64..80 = -6.5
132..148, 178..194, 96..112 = -6.9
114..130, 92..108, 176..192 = -9.4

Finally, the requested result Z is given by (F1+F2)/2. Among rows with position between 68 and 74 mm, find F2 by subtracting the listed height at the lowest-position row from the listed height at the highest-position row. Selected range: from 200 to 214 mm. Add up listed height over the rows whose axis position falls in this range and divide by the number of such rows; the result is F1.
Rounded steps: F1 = 2.06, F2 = -0.043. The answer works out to 1.01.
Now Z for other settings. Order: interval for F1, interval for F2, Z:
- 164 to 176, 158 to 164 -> 0.99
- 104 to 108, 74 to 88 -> 1.15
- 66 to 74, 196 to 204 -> 1.25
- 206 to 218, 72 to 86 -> 0.98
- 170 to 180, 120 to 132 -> 0.83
